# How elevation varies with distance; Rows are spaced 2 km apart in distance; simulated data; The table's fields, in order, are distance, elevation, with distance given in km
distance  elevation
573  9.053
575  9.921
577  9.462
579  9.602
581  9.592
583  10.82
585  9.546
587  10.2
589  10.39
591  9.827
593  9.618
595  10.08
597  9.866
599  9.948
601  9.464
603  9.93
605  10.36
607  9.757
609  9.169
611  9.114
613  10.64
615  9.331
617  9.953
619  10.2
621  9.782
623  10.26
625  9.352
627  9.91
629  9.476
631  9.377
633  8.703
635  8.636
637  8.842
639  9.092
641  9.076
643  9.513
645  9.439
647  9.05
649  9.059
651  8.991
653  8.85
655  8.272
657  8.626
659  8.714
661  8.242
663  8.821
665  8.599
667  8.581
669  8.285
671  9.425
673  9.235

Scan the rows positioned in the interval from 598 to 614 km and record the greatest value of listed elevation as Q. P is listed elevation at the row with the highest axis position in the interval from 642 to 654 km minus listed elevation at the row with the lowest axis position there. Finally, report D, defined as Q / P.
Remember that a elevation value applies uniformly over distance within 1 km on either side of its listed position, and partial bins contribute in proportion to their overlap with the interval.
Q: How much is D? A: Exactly -16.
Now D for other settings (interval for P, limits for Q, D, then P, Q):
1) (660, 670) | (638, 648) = 221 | 0.0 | 9.513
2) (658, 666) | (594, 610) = -90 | -0.1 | 10.36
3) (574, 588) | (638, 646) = 34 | 0.3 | 9.513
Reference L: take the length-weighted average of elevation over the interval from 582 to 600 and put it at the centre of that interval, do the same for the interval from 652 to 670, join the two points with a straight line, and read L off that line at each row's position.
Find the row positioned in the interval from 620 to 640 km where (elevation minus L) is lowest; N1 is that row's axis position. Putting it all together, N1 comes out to 635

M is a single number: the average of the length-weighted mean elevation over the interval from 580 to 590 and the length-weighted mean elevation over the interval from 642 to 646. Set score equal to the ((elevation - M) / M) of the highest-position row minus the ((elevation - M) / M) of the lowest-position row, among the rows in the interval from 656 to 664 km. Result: 0.02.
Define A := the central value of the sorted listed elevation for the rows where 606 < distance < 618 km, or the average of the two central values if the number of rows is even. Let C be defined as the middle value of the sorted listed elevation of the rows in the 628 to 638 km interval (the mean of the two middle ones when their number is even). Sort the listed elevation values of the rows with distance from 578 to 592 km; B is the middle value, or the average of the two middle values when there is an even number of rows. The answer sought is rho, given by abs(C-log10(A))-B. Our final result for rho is -2.0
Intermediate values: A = 9.54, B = 9.83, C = 8.8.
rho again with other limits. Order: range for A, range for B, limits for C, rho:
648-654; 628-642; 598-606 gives -0.1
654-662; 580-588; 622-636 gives -1.4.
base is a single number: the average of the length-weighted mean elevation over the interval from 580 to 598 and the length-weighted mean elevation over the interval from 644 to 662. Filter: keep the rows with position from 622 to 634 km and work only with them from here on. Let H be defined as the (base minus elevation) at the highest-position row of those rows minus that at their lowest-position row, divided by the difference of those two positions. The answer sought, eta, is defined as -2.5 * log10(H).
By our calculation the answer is 2.02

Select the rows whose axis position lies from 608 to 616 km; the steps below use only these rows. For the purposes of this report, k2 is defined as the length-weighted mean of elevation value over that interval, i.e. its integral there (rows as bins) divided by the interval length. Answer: 9.6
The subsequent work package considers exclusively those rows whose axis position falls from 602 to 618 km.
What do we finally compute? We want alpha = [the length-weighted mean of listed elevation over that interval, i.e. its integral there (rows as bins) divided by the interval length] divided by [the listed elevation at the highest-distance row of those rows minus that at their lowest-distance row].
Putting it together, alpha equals 425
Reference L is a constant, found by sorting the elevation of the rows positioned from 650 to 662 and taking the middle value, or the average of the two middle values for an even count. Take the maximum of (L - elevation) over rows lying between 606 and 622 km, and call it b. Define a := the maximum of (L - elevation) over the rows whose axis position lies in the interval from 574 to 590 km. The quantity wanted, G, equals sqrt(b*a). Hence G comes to 0.59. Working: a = -0.8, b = -0.44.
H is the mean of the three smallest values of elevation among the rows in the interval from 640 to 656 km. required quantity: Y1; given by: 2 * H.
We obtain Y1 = 17.4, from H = 8.70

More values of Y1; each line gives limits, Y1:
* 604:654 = 17.5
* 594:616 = 18.4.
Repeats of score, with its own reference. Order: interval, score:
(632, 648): 0.04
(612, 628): -0.07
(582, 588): -0.06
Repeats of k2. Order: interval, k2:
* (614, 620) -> 9.8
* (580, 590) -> 10.1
